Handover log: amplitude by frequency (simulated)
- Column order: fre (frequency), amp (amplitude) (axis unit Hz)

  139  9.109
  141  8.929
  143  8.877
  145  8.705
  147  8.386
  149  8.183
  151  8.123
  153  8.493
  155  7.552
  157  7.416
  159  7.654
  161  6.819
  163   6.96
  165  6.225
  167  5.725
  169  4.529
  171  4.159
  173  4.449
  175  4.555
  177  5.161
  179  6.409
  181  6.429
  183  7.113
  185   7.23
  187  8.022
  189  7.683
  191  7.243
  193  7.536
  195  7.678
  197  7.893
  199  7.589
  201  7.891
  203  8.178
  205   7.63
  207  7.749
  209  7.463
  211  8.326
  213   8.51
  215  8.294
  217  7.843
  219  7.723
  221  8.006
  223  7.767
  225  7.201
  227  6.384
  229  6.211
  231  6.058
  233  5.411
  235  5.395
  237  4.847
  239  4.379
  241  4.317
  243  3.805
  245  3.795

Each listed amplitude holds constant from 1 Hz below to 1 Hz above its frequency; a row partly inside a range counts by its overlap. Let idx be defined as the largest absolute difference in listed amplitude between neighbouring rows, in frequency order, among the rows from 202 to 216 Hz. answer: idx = 0.9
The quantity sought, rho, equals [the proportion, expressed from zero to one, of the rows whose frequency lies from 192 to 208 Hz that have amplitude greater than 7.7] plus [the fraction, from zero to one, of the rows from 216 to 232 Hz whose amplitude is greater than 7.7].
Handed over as 1.00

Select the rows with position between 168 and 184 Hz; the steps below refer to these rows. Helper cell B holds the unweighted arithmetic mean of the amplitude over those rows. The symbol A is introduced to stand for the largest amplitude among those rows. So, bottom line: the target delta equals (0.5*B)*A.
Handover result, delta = 19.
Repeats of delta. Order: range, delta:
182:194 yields 30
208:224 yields 34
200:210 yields 32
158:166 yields 26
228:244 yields 16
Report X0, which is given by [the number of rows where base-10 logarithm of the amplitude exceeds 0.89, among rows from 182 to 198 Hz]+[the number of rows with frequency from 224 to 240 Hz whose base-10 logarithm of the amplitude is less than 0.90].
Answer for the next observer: 10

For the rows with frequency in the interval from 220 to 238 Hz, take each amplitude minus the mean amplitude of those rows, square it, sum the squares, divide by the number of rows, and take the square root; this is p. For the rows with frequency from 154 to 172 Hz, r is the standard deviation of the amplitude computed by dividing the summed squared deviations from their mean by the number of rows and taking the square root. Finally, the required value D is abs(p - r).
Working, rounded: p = 1.0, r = 1.2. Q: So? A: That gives 0.19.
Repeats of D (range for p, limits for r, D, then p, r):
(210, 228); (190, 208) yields 0.37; 0.6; 0.2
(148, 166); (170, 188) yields 0.64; 0.7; 1.3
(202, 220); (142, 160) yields 0.15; 0.3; 0.5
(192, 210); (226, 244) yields 0.66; 0.2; 0.9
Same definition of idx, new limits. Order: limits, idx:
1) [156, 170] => 1.2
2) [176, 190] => 1.2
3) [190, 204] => 0.3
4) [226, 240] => 0.6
